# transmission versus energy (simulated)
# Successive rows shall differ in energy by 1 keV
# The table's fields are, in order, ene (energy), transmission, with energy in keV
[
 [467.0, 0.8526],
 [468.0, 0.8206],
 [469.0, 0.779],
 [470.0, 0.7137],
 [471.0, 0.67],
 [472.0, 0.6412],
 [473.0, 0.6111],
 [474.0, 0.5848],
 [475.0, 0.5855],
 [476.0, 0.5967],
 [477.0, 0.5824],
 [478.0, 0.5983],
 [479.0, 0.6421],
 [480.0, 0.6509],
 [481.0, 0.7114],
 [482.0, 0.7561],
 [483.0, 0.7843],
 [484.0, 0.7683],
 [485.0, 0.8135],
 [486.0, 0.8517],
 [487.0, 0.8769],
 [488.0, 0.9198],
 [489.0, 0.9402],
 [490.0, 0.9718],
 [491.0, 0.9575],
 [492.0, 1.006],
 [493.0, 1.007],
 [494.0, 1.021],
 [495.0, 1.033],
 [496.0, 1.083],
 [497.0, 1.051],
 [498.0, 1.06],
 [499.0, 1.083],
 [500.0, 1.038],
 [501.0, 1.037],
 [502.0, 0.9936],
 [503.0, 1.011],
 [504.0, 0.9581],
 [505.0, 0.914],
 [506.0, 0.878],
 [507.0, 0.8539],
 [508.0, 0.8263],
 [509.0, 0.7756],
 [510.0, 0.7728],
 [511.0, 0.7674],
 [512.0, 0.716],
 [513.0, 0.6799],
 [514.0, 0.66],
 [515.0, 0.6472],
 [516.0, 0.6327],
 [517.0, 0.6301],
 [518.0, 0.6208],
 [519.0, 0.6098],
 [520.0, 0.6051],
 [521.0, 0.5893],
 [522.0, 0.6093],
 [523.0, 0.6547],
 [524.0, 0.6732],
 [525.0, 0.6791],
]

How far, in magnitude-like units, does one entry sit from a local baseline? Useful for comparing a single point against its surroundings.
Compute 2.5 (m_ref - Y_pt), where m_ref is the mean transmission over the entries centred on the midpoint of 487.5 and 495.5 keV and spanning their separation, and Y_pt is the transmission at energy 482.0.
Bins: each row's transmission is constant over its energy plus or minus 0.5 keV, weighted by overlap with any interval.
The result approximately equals 0.56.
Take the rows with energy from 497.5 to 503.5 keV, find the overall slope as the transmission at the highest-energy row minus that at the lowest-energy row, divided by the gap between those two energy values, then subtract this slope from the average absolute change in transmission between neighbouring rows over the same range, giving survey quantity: 0.036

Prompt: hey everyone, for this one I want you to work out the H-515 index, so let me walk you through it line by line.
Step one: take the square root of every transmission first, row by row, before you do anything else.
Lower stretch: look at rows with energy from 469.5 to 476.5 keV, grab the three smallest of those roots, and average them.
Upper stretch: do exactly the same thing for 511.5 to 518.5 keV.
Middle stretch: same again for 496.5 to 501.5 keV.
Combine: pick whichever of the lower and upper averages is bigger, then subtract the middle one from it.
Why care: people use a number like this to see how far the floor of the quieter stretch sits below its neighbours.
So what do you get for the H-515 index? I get -0.23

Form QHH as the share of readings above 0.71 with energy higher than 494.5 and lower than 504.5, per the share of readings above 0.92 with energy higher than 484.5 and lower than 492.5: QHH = 2.0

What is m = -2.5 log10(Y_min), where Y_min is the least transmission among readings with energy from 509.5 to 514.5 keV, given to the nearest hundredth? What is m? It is 0.45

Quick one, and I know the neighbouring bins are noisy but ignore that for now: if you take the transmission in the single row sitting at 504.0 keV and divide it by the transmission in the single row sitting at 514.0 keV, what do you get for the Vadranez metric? 1.5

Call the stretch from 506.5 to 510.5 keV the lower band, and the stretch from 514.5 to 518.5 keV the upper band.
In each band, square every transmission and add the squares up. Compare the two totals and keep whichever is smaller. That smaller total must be 1.6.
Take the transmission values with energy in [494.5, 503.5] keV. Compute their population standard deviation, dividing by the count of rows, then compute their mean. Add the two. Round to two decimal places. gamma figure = 1.07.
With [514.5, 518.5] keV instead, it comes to 0.64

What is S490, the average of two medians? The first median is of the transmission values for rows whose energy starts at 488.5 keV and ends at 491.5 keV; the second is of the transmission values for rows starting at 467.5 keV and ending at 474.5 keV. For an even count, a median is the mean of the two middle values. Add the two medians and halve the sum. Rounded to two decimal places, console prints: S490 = 0.81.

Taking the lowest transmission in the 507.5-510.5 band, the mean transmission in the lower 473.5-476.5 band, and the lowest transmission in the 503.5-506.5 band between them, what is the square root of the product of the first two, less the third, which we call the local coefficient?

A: -0.20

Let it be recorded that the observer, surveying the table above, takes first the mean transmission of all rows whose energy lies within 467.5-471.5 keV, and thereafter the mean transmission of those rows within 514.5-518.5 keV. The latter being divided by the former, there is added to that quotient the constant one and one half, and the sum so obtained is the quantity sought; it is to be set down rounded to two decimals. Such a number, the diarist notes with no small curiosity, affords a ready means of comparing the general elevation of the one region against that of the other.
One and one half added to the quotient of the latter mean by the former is 2.35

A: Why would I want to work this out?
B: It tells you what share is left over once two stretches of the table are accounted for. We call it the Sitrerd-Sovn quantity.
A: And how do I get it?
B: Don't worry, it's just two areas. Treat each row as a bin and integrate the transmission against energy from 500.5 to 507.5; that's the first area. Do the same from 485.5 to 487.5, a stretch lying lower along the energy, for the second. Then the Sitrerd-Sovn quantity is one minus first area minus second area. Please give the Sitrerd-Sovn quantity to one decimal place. -7.4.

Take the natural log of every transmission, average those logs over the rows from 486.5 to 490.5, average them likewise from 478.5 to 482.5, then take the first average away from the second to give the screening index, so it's -0.30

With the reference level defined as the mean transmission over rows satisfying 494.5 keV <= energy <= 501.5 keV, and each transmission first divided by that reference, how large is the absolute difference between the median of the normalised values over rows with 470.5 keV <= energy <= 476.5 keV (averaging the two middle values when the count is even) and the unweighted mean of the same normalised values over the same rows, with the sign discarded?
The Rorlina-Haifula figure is 0.010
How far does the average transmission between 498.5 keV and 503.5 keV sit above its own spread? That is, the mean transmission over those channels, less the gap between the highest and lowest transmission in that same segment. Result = 0.9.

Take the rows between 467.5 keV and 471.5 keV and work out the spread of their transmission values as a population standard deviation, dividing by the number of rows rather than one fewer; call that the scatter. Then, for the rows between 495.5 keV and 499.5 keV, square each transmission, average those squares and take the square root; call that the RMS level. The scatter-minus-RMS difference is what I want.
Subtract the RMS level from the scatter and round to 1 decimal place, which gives -1.0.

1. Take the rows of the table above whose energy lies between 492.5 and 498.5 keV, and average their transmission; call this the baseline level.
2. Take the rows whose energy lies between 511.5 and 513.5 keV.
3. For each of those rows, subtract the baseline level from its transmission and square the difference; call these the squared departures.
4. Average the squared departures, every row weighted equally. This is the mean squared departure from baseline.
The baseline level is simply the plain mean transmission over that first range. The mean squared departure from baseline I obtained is 0.119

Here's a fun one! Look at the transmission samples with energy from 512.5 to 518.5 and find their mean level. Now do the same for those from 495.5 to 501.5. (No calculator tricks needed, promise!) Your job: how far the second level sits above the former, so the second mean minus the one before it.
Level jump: 0.41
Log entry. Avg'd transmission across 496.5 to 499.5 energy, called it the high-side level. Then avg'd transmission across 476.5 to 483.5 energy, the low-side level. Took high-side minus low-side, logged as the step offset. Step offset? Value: 0.39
